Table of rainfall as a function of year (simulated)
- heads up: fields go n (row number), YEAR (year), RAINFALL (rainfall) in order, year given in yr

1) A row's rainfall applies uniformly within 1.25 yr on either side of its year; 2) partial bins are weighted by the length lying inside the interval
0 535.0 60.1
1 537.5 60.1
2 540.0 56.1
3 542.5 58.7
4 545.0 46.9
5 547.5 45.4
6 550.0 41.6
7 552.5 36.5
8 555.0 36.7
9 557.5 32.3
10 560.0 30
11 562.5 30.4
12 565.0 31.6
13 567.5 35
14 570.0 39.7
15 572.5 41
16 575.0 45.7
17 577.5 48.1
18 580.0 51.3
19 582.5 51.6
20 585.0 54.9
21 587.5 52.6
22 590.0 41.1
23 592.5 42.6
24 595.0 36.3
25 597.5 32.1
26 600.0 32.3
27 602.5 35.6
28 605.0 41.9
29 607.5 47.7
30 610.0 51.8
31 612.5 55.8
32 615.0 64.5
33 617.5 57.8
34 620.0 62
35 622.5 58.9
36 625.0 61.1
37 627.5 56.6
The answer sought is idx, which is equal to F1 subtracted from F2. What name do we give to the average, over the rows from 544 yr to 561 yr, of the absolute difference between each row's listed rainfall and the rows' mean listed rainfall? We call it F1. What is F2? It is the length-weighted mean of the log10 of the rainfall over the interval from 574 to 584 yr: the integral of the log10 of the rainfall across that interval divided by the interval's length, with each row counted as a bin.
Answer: -3.6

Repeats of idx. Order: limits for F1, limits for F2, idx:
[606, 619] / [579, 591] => -2.9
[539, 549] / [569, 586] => -4.0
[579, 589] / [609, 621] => 0.6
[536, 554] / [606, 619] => -5.9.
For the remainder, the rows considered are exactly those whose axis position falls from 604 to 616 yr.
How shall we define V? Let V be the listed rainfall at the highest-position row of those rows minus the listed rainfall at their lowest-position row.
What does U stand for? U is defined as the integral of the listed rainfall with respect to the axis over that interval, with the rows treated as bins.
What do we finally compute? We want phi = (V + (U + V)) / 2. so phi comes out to 336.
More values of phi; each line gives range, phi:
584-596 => 254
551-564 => 210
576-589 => 338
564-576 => 246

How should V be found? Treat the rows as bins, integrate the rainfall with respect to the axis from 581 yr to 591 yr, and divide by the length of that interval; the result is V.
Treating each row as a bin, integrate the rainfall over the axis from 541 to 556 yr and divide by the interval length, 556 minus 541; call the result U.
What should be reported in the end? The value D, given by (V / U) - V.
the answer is -49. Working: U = 44.6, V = 50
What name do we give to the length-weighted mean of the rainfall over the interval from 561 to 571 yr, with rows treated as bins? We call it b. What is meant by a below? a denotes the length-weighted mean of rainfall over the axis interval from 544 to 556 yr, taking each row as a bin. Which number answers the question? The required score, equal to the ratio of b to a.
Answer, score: 0.82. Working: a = 41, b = 34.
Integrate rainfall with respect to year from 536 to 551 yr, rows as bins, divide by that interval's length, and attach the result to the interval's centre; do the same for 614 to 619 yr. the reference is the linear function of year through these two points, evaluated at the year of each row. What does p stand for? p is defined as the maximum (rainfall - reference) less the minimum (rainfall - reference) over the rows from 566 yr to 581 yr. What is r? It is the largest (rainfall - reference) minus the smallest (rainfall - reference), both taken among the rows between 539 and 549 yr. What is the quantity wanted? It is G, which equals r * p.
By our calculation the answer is 205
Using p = 14.7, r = 14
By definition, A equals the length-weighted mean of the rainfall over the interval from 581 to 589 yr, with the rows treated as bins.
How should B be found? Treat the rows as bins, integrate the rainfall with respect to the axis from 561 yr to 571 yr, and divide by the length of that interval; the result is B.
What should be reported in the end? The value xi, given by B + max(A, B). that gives 87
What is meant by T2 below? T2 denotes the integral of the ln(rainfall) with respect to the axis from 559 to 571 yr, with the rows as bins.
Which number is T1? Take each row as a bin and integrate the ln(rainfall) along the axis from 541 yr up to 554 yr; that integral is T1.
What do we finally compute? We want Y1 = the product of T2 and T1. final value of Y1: 2081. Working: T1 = 49.6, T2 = 42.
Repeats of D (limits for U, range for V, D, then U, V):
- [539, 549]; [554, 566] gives -31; 51.4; 32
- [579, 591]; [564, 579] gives -40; 50.5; 41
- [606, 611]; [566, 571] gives -36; 49.3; 37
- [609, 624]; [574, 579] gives -46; 58.6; 47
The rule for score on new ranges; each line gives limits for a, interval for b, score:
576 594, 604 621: 1.12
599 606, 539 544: 1.56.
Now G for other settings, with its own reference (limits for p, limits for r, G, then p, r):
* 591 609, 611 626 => 121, 14.4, 8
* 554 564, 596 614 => 161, 7.3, 22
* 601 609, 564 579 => 171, 11.5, 15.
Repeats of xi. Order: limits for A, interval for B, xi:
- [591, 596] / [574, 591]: 99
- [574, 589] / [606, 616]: 109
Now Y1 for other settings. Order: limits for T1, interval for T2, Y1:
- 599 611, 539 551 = 2088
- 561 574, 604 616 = 2195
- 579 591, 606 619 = 2449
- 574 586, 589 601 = 2031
